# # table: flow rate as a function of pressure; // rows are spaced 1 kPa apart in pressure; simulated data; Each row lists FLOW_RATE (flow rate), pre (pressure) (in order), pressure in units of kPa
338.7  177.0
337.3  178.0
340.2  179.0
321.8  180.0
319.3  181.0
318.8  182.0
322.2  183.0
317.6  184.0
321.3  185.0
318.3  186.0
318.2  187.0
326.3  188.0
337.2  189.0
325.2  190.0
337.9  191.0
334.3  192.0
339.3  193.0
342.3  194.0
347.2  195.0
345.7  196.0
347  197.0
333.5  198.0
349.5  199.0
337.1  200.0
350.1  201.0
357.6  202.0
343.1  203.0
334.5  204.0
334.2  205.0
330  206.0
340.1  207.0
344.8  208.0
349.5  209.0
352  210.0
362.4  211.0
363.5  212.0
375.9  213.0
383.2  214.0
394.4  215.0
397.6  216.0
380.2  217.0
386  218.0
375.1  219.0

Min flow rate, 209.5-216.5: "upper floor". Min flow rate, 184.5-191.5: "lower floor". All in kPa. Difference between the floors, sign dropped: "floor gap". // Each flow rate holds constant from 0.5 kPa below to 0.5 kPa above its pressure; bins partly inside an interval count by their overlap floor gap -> 33.8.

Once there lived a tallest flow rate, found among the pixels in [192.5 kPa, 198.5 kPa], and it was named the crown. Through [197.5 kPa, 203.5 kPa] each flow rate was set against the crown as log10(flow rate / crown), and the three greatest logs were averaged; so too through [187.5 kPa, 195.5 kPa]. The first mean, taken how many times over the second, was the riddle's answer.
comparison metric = -1.19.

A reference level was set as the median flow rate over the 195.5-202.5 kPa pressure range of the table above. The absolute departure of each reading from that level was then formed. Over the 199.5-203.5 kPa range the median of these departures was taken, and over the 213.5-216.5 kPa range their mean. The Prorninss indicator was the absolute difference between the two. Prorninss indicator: 38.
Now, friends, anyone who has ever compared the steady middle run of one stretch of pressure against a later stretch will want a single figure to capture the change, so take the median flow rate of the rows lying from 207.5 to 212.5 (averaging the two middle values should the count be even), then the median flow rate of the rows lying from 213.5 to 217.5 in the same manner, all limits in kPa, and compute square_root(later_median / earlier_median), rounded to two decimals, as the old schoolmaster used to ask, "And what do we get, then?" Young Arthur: 1.05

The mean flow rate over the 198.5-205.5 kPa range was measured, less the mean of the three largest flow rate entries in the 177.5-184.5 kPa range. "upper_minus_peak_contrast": 10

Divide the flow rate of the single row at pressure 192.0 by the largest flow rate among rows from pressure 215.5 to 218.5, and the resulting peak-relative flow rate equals 0.84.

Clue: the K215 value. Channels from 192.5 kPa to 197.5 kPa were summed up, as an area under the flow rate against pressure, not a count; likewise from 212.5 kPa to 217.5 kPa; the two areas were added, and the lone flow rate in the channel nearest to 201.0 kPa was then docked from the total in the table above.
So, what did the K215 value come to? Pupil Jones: 3303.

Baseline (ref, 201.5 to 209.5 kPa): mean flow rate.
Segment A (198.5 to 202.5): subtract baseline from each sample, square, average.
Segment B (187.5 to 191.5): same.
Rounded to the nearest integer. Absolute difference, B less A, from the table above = 36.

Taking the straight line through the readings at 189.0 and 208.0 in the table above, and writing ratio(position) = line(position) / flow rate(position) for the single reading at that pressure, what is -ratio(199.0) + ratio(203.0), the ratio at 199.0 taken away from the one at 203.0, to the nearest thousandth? 0.023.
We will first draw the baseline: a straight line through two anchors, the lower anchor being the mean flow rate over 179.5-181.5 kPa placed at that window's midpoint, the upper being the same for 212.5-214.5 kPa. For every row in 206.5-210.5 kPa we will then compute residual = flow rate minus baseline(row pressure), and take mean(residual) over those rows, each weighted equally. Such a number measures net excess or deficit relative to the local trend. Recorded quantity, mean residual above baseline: -24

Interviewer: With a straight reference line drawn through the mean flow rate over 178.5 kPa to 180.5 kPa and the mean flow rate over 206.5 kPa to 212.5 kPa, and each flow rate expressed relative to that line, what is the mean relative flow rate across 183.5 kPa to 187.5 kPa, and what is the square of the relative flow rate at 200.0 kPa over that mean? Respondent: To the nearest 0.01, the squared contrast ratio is 1.05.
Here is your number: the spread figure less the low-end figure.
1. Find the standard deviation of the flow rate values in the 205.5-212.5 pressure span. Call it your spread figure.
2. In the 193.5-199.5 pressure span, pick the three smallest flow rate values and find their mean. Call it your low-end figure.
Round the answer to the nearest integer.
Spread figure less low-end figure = -329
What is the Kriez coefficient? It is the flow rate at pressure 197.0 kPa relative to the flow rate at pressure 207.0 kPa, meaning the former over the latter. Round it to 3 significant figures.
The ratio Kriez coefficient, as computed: 1.02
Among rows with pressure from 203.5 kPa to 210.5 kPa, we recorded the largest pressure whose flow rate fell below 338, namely 206.0 kPa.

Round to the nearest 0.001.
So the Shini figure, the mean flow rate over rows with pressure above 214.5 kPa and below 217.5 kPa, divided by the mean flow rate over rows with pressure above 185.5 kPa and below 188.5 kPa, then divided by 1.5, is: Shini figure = 0.812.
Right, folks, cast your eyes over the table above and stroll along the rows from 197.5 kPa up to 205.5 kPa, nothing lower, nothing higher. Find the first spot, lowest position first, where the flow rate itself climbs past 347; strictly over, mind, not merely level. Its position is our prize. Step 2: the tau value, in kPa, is 199.0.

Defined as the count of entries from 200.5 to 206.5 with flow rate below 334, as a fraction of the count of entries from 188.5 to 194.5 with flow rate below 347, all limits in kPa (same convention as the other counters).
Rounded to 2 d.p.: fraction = 0.17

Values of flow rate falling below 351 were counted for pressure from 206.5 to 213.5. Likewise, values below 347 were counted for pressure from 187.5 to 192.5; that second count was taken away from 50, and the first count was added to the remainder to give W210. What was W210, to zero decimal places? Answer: 48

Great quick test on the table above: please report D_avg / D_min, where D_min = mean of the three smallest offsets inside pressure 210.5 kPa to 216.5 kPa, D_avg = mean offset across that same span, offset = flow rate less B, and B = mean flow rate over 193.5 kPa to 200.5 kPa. 1.5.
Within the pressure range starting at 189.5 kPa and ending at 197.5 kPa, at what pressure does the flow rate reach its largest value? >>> 195.0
